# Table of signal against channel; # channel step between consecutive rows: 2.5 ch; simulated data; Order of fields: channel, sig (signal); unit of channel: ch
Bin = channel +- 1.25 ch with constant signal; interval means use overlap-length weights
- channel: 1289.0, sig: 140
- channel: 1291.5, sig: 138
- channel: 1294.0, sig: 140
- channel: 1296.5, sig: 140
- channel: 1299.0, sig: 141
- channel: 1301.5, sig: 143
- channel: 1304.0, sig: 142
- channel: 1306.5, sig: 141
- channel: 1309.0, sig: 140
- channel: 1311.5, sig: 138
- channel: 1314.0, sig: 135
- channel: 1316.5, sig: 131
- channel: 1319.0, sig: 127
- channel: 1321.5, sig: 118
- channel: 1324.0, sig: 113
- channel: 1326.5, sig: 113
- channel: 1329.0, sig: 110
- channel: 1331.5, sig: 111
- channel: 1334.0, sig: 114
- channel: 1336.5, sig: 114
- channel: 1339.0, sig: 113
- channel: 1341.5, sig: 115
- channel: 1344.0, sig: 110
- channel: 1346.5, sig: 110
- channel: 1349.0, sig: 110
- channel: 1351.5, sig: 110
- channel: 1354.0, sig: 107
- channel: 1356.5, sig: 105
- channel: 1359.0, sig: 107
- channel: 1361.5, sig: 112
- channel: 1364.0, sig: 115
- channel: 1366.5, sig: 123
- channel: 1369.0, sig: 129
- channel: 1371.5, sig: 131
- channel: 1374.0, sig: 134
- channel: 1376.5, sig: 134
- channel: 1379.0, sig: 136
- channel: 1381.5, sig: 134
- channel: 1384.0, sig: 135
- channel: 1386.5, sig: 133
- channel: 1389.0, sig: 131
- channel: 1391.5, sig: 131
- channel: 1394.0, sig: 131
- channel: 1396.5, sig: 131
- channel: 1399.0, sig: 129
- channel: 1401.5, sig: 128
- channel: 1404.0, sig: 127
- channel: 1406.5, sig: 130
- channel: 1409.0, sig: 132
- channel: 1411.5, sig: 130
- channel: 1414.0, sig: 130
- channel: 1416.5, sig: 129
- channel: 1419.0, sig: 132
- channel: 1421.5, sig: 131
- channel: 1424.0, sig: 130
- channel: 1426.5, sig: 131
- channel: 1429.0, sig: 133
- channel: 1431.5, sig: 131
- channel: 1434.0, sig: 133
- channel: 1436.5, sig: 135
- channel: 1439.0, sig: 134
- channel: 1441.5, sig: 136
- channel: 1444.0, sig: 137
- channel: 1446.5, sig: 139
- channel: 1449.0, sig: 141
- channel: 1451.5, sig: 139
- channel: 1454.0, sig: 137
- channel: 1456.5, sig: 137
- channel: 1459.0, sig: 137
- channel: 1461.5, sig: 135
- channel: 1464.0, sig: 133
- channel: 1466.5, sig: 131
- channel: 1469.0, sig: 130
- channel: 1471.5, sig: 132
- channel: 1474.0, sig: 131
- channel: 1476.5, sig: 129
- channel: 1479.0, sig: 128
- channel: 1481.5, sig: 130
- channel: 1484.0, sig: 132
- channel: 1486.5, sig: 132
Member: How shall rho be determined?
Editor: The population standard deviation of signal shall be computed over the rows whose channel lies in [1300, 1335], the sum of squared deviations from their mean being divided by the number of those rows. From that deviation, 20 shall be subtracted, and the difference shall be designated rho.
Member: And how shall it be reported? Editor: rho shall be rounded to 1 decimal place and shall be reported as -7.4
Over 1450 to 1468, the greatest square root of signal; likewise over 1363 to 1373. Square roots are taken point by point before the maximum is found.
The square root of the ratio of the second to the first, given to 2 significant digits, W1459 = 0.99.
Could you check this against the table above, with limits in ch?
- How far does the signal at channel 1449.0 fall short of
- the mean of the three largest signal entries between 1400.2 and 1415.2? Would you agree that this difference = -10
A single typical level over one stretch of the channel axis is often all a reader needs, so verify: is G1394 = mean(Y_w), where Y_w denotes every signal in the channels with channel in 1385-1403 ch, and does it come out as 130.6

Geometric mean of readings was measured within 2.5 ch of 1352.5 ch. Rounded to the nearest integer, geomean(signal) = 108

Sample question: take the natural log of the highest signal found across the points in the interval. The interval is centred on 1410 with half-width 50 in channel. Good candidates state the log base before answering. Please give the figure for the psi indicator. 4.95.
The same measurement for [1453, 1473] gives 4.92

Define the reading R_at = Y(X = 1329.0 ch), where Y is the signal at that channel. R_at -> 110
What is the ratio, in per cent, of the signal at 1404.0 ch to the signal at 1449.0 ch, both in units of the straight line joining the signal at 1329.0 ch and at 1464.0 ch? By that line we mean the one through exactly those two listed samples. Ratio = 96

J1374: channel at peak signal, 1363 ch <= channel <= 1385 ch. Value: 1379.0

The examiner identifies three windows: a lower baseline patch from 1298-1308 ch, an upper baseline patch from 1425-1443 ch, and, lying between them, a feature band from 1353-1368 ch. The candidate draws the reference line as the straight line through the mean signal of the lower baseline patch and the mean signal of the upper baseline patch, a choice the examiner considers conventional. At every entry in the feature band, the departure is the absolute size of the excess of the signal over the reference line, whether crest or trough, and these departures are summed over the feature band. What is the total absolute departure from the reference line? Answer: 159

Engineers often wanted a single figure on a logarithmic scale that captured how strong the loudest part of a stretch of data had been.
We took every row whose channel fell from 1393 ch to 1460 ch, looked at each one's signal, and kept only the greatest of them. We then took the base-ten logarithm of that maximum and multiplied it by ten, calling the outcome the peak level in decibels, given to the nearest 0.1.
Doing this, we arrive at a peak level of 21.5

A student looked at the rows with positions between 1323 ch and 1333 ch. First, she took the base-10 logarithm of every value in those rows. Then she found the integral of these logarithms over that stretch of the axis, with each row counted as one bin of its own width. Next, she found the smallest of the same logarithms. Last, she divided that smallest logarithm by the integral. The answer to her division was 0.100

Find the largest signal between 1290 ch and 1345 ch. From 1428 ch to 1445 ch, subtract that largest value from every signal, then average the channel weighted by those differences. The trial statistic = 1435.6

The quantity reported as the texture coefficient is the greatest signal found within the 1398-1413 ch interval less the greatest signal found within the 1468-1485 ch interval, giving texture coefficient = 0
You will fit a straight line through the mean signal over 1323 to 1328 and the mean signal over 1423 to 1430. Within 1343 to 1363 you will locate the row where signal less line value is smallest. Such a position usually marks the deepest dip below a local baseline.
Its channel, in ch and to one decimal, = 1356.5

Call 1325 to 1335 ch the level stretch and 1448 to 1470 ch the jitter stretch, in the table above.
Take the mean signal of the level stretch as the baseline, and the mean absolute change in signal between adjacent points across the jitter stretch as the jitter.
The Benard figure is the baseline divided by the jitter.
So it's 81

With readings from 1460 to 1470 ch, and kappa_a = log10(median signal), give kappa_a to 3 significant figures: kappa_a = 2.12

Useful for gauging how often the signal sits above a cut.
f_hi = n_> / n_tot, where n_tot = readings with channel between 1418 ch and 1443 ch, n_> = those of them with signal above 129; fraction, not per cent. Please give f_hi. 1.00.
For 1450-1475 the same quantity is 1.00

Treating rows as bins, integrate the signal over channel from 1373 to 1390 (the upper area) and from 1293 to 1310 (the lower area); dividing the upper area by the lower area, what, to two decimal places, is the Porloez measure 0.95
